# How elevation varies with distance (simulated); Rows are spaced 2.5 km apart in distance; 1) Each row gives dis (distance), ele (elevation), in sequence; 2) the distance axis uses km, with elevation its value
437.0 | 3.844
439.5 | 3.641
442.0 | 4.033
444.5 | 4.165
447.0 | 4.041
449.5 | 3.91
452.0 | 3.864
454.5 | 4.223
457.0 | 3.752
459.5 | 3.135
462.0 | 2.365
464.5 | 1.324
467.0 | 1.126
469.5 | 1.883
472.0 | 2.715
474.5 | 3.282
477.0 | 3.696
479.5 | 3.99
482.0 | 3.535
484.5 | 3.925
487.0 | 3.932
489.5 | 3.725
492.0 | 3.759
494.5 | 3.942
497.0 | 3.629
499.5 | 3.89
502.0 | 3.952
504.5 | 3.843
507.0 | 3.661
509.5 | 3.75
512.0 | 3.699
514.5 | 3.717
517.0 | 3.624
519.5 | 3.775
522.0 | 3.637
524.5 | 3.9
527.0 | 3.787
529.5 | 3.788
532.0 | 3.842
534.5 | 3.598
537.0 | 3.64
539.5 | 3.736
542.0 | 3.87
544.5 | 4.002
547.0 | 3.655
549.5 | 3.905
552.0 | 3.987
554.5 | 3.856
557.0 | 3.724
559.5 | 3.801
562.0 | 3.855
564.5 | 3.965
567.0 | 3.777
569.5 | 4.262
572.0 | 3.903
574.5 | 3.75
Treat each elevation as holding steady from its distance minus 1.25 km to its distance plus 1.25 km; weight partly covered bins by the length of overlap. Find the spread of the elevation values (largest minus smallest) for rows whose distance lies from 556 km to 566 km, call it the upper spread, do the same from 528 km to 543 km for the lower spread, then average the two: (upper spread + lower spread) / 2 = 0.26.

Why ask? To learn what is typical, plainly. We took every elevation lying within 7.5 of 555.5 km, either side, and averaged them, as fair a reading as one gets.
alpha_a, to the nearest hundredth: 3.85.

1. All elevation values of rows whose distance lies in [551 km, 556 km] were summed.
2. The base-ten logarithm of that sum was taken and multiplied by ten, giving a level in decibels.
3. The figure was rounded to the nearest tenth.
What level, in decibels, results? 8.9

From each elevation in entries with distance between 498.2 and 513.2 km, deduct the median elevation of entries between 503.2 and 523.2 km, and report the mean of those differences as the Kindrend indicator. 0.09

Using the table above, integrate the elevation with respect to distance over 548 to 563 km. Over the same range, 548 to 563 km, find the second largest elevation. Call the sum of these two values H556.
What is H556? 61.7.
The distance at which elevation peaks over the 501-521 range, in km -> 502.0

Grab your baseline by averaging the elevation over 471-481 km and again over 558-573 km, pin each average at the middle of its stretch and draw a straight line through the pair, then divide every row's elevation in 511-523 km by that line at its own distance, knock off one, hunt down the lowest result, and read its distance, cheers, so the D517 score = 522.0 km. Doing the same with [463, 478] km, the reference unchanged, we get 467.0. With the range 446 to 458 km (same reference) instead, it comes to 457.0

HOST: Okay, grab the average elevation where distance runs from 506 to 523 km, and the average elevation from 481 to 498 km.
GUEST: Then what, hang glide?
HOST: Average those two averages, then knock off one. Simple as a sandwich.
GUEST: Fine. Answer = 2.74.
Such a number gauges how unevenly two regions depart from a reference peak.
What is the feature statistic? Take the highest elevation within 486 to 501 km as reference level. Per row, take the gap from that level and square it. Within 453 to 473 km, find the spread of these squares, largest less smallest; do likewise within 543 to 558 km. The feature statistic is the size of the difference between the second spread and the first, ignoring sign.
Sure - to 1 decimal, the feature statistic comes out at 7.8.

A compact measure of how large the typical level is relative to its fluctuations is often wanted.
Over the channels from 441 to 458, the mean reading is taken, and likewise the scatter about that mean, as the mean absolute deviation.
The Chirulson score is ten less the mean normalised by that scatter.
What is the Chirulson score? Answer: -20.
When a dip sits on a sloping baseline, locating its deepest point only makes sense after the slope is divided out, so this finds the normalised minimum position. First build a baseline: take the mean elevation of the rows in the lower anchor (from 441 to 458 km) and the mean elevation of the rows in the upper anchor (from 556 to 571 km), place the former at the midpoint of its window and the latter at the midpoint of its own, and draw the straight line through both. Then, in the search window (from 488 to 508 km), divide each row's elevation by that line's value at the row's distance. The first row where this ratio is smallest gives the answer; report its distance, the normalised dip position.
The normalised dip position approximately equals 497.0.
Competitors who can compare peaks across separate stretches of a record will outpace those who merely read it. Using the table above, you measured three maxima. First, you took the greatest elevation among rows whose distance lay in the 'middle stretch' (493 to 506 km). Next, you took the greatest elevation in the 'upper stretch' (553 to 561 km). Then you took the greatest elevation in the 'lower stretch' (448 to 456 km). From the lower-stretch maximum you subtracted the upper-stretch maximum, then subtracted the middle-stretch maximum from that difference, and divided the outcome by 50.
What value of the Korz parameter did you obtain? -0.072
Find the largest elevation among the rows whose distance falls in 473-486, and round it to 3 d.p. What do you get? 3.990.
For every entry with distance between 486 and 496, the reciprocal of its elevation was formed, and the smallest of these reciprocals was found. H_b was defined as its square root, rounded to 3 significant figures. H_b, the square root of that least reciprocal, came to 0.504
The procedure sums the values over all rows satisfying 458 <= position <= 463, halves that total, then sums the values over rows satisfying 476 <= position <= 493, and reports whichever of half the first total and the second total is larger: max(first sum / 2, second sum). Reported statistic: 26.6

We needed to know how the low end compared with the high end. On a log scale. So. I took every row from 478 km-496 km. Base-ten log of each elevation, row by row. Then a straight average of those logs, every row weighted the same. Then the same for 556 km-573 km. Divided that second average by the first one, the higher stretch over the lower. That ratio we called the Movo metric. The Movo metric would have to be 1.01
